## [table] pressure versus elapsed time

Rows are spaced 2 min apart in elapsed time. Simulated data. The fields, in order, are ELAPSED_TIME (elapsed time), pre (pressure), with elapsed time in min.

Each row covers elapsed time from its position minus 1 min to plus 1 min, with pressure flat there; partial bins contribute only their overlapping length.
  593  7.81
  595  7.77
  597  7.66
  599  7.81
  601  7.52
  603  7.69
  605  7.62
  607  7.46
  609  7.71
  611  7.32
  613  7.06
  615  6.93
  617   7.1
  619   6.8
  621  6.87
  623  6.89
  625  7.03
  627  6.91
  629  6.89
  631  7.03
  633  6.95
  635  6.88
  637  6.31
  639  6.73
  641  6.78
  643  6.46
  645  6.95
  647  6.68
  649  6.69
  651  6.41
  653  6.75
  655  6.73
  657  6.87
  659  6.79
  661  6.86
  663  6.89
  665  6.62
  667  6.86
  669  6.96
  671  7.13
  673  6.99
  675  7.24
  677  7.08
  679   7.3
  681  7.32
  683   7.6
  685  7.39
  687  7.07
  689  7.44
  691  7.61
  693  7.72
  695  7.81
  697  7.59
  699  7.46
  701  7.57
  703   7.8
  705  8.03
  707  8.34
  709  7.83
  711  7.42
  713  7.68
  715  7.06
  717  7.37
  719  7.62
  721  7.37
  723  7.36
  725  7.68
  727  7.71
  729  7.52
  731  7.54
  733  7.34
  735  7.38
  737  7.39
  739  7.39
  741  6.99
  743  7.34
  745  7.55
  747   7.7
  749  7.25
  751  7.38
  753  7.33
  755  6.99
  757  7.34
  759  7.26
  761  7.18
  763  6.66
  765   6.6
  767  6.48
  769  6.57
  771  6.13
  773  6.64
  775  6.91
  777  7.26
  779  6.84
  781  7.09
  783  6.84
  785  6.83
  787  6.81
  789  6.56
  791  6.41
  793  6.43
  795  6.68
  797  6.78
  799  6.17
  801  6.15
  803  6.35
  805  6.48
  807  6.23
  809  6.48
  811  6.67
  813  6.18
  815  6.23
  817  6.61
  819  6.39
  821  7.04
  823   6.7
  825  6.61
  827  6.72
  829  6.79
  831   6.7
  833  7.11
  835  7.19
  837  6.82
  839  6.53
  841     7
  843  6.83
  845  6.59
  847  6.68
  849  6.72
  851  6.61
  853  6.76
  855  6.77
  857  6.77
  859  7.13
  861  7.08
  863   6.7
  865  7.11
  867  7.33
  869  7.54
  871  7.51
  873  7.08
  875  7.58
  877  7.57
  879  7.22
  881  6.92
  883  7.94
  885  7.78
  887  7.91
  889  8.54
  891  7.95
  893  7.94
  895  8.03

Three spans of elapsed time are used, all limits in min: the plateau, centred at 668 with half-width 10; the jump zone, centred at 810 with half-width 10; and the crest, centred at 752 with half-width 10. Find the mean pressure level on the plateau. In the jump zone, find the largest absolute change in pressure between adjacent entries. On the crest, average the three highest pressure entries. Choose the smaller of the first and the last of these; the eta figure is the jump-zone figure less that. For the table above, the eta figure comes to -6.45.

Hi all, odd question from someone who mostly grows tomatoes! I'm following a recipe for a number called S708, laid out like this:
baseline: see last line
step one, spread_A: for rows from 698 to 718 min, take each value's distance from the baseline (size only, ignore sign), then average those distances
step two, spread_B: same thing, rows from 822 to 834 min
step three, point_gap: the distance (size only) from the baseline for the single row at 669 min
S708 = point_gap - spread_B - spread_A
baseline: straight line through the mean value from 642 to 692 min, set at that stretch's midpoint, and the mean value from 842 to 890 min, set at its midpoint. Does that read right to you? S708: -1.0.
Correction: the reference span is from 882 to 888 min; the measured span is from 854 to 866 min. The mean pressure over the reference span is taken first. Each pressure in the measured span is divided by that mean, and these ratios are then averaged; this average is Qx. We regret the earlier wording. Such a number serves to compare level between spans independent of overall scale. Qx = 0.88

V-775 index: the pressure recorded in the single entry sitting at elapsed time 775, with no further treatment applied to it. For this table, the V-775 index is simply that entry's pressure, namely 6.91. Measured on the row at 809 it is 6.48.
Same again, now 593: 7.81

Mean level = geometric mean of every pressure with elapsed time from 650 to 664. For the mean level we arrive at 6.76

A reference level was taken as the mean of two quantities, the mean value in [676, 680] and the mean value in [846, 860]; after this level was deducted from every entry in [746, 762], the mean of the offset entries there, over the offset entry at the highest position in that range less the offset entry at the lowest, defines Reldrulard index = -0.6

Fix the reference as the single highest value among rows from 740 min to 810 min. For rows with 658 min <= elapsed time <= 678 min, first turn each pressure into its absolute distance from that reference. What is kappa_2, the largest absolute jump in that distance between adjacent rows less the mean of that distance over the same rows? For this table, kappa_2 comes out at -0.49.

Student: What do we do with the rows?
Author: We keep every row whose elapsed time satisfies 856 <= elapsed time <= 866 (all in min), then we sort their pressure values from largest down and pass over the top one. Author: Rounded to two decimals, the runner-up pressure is 7.11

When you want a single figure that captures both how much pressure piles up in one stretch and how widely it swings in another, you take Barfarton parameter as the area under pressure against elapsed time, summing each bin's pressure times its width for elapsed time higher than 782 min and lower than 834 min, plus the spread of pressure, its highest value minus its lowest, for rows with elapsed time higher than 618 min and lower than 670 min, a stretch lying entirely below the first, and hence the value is 343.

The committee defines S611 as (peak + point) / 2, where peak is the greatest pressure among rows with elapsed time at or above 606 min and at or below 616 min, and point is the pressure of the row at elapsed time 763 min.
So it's 7.2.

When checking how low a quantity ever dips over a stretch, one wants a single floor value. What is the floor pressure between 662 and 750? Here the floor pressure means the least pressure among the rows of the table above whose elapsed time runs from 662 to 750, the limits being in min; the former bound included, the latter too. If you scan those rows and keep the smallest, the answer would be 6.62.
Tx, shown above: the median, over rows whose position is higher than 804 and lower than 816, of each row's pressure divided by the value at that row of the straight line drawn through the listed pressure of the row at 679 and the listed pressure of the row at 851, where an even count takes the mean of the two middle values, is 0.94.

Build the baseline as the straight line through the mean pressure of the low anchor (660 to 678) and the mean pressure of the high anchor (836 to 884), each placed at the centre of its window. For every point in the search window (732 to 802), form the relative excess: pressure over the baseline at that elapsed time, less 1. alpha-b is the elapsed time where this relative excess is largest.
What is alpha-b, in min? 747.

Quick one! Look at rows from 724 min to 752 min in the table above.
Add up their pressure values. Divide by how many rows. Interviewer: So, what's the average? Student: 7.44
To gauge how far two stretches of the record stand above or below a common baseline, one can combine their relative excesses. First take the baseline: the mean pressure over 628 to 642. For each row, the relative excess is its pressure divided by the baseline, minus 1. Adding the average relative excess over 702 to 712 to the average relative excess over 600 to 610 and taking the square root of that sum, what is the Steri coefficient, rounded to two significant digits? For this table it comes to 0.53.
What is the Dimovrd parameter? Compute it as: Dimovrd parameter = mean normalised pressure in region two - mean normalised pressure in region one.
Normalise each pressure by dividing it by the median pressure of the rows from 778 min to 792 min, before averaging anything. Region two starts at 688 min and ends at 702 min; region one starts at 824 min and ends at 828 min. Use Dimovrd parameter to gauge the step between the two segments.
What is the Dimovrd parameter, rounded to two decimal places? 0.14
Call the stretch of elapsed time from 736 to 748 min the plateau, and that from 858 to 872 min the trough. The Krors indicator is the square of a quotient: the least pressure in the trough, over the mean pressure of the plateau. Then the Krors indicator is 0.82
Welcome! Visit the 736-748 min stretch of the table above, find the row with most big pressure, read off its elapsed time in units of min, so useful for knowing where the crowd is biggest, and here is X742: 747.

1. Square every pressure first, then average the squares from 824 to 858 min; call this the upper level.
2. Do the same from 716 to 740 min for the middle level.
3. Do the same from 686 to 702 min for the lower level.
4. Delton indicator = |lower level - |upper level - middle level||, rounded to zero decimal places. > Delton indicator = 47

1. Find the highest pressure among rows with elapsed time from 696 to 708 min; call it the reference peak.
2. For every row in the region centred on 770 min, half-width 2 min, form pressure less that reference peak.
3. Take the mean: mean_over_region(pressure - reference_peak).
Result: -2.0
